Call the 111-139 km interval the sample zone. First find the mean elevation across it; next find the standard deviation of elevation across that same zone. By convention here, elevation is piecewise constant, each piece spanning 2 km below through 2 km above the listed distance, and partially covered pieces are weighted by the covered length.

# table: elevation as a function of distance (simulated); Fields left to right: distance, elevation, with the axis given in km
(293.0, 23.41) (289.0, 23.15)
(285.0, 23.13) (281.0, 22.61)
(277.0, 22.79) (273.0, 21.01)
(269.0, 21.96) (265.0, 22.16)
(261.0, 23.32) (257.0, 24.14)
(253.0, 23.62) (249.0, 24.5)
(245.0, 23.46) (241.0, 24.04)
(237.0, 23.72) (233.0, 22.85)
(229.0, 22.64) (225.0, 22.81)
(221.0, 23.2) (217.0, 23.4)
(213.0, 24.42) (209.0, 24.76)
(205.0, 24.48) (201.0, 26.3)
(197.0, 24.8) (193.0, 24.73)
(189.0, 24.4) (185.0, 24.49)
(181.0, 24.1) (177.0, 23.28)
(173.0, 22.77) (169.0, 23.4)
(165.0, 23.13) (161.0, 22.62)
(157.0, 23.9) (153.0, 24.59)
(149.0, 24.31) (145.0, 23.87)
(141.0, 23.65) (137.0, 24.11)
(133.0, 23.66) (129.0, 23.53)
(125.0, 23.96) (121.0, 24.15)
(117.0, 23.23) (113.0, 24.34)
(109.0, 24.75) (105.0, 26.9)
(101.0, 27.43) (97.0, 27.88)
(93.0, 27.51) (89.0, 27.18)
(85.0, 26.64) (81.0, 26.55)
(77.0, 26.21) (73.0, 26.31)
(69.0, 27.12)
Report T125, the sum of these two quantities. 24.2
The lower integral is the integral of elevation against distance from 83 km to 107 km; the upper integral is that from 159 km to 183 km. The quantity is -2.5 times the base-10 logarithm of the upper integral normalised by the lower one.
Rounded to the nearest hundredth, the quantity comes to 0.17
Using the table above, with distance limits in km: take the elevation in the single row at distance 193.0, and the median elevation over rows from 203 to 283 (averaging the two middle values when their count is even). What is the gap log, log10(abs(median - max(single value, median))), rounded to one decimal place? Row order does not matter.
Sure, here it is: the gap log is 0.1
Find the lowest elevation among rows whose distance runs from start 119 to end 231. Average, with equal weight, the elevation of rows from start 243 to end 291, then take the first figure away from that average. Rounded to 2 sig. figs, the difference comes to 0.37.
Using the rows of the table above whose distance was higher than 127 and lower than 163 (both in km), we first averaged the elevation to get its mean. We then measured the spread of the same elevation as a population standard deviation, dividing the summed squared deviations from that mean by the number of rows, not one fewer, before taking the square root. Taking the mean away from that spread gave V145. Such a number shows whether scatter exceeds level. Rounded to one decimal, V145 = -23.3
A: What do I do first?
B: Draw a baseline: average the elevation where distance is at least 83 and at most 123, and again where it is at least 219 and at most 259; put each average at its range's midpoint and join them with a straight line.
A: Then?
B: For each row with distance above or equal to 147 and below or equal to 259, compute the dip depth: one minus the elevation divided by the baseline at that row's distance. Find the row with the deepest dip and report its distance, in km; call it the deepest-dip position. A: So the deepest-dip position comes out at 161.0 km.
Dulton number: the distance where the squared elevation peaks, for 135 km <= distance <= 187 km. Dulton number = 153.0 km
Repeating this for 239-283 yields 249.0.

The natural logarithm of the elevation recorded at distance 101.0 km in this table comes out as 3.31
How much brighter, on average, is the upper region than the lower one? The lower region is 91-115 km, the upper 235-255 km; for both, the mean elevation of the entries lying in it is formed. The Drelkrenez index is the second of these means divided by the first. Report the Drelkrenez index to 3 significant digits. 0.902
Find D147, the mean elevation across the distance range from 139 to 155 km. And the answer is 24.1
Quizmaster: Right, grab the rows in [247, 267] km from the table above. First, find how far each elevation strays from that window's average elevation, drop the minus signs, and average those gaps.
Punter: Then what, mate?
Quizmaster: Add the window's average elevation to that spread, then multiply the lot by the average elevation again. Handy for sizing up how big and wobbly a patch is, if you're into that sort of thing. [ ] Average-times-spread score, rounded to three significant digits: 570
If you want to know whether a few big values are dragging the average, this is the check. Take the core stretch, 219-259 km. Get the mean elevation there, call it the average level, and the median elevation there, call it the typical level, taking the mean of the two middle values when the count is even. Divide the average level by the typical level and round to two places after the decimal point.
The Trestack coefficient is 1.00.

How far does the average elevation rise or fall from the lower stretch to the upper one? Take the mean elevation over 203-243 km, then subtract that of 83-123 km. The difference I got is -2.4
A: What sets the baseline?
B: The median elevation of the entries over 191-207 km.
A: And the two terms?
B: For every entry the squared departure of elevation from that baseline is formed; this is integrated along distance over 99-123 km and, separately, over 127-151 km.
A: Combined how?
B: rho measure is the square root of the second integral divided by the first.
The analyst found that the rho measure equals 0.61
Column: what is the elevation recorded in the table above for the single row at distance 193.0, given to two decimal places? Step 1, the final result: 24.73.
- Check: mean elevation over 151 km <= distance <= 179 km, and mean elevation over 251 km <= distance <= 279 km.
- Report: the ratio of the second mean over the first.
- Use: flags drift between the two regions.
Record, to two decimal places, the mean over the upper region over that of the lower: 0.97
